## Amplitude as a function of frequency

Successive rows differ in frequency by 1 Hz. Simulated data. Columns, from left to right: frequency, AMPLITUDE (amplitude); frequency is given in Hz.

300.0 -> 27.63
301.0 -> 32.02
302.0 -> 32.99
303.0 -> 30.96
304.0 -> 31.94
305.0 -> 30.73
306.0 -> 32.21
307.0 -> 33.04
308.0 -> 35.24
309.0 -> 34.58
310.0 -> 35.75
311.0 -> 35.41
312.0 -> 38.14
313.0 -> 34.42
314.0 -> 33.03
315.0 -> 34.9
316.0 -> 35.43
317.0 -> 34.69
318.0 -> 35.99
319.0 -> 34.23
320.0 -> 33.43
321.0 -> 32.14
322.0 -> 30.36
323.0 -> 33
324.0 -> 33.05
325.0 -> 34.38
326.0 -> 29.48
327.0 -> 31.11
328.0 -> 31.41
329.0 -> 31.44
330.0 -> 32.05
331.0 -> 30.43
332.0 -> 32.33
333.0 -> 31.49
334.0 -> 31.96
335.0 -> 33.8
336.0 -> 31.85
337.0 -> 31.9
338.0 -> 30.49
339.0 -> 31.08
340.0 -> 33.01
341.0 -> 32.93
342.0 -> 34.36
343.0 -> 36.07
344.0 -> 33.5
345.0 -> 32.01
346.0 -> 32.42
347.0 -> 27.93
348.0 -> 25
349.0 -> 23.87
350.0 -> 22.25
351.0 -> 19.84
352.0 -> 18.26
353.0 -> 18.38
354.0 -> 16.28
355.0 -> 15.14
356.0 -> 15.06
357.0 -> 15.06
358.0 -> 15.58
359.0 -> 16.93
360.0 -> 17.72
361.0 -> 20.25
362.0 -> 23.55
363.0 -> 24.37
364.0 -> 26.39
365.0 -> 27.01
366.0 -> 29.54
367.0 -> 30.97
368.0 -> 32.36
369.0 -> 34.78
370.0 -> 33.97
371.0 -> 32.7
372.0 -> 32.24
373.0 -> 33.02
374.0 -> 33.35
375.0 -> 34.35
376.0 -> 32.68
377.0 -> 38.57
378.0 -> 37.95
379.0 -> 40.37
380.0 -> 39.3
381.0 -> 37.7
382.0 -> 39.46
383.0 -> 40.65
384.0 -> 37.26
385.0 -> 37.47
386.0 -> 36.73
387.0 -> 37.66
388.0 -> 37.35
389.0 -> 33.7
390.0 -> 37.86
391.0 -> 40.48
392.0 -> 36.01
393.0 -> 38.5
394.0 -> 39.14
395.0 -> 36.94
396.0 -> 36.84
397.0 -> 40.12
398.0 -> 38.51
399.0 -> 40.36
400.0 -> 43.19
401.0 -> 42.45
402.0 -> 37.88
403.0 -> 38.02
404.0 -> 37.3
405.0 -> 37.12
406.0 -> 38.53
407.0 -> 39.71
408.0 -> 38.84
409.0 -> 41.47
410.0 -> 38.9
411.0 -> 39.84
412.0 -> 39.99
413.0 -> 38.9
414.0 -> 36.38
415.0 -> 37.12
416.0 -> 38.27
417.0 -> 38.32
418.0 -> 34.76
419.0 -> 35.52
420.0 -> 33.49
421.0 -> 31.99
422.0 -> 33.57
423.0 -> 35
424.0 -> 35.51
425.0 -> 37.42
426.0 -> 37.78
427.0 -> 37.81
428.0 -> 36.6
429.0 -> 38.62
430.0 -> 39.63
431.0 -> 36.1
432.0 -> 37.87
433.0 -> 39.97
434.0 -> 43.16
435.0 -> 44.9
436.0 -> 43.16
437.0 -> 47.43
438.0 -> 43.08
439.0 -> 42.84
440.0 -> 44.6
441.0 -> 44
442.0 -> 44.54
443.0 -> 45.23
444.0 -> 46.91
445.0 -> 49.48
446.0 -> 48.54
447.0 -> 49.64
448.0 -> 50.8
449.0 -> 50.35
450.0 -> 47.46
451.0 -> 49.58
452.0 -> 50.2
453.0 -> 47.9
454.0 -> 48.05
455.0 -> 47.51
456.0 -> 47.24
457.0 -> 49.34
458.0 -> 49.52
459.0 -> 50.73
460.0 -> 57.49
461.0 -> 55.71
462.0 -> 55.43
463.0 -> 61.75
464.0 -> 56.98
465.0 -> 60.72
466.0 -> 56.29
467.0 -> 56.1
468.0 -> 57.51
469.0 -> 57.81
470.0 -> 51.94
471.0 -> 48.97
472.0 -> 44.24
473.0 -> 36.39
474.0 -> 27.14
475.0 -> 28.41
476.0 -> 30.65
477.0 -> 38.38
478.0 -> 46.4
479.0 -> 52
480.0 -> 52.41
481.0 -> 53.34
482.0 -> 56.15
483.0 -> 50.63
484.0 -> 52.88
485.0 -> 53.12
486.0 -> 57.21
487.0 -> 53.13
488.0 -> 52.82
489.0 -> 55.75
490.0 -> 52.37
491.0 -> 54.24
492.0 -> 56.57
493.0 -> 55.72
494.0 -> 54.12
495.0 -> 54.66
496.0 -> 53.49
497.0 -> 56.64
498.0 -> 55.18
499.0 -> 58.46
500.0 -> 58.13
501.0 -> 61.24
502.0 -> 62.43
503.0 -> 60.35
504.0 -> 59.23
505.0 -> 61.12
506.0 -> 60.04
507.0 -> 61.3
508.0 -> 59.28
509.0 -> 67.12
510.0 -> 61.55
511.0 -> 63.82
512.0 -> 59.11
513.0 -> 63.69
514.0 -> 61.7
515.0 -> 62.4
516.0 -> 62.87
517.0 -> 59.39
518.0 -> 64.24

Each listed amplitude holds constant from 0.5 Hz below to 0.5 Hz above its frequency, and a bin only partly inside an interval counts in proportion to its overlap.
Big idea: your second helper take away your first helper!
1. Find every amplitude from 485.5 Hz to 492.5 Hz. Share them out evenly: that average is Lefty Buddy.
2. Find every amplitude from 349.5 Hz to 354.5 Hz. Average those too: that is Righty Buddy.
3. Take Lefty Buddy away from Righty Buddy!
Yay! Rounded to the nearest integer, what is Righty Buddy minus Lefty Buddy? -36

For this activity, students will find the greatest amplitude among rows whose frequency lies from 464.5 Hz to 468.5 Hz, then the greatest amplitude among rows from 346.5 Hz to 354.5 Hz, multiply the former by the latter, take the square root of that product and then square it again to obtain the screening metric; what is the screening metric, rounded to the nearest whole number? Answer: 1696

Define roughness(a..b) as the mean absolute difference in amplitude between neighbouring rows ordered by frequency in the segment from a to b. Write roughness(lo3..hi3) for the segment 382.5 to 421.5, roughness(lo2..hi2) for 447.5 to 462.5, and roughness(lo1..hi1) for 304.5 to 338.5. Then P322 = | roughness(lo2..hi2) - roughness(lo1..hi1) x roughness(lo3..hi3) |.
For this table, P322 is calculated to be 0.85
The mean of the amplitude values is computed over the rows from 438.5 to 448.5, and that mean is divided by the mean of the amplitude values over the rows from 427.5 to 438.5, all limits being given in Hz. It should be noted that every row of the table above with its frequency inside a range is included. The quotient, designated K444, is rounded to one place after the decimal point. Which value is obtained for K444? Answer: 1.1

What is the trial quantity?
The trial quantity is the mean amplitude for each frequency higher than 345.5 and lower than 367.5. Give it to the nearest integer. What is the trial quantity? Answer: 22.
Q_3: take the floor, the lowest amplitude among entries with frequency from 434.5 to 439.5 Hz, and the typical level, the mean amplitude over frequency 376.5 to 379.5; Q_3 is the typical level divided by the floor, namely 0.91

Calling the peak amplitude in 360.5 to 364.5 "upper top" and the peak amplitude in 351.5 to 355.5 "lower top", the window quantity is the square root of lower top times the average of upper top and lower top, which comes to 20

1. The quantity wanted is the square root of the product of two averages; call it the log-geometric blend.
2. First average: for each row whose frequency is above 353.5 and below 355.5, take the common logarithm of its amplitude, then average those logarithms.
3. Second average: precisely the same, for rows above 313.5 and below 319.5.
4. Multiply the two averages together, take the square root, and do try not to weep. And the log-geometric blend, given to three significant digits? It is 1.36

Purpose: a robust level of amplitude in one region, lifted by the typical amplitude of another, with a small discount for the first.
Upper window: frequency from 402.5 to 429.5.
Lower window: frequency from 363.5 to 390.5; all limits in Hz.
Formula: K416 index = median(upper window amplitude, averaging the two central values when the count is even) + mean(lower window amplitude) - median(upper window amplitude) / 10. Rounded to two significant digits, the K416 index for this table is 69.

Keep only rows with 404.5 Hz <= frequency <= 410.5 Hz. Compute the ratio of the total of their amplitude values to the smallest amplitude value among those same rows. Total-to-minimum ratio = 6.3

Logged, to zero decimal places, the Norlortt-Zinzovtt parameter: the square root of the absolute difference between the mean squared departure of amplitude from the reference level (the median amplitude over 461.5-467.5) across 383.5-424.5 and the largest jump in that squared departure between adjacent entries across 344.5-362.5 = 11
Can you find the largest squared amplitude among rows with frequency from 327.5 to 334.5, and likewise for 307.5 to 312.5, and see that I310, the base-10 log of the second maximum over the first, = 0.14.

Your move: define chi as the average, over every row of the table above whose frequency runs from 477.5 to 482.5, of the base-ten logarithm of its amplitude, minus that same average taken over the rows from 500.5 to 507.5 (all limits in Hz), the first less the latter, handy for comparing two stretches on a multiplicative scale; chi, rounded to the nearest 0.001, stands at -0.068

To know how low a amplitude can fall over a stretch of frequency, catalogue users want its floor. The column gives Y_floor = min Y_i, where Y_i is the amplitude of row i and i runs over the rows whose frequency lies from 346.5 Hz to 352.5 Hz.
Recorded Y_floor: 18.26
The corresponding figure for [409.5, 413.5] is 38.9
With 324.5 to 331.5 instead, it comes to 29.48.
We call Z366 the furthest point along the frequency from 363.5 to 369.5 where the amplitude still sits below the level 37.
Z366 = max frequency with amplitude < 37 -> 369.0 Hz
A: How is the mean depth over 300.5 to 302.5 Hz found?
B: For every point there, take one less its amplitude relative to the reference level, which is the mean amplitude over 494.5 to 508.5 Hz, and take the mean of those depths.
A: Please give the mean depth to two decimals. 0.45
